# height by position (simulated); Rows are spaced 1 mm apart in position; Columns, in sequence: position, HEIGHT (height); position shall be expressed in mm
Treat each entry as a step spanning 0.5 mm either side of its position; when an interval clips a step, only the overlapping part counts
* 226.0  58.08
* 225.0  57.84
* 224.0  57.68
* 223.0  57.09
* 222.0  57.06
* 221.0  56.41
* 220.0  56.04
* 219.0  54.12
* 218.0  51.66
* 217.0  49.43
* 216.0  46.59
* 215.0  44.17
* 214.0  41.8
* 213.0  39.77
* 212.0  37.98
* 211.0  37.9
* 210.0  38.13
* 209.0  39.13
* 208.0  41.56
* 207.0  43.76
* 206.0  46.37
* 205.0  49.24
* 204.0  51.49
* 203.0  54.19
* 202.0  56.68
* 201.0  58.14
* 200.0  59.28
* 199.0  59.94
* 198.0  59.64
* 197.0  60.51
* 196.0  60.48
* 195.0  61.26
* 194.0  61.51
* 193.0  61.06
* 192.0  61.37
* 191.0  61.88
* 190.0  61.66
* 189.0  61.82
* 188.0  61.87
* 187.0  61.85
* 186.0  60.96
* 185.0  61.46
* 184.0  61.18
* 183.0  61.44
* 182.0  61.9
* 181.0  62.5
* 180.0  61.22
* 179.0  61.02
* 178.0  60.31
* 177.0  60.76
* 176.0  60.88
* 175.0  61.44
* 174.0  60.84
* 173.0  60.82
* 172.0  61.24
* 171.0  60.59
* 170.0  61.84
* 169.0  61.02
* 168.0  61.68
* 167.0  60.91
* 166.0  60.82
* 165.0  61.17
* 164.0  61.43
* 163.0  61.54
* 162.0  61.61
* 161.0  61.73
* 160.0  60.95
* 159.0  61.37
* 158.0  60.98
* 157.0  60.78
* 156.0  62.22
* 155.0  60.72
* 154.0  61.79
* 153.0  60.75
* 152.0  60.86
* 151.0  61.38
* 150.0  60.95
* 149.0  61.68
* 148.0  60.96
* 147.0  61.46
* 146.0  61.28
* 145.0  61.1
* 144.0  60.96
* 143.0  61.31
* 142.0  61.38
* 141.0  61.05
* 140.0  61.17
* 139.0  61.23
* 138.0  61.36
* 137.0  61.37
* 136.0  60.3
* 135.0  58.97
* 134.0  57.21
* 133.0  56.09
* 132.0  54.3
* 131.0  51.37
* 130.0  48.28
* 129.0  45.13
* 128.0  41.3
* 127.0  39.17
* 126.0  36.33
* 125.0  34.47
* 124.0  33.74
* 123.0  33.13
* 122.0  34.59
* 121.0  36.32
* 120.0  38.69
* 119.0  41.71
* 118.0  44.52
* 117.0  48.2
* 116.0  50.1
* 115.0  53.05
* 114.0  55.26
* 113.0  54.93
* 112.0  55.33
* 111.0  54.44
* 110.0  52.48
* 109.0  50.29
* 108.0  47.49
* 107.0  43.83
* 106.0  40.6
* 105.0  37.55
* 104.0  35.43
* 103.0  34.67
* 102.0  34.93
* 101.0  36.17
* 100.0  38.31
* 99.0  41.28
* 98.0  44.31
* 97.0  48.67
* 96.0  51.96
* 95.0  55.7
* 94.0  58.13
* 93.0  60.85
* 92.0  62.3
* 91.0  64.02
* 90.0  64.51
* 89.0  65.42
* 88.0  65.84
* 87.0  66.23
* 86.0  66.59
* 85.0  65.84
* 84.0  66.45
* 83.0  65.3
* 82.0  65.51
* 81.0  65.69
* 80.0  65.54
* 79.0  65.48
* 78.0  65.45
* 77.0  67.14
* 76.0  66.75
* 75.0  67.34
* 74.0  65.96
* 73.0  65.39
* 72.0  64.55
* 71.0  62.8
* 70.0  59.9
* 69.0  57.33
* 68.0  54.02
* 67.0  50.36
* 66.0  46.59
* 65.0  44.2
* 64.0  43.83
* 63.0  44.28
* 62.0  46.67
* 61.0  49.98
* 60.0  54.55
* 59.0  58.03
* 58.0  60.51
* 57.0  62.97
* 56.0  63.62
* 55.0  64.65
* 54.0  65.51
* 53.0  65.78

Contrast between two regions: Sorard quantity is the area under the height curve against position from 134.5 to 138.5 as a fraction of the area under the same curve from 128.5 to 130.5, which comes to 2.6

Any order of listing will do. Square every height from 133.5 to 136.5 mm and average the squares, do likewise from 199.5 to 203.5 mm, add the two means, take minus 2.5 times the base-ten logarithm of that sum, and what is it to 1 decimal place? -9.6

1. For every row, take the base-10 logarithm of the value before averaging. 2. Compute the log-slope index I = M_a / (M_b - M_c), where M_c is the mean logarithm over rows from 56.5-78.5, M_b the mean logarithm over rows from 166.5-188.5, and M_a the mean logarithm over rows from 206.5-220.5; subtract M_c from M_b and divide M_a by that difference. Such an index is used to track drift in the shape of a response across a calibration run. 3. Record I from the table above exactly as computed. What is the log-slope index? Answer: 48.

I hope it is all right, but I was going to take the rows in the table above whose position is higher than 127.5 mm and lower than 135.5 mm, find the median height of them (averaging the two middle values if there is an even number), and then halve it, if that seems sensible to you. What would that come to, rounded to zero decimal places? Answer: 26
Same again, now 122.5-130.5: 19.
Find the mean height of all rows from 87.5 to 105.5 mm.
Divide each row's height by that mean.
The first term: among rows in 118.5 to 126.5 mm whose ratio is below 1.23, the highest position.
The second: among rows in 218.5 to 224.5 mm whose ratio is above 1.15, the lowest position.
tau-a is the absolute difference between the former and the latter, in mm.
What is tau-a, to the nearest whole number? 98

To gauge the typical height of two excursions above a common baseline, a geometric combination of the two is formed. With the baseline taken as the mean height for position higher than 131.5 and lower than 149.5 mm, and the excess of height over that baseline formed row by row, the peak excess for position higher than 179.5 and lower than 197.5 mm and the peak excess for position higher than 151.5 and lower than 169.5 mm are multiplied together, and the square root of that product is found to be 2.2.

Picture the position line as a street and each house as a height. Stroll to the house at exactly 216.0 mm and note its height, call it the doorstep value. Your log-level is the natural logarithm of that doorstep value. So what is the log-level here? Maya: 3.8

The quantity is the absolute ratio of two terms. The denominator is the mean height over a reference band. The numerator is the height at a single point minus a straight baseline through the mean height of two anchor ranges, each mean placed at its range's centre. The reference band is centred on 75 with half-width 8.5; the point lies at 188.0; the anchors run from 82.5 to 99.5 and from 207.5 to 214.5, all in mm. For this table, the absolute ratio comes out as 0.29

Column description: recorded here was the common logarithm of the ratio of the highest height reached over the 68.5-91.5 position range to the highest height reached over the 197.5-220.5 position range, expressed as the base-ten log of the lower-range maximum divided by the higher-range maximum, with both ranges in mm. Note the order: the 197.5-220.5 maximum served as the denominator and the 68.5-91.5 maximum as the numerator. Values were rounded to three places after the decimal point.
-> 0.051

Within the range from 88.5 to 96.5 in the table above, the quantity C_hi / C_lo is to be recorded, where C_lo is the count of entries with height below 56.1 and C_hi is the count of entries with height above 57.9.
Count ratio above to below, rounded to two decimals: 3.00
